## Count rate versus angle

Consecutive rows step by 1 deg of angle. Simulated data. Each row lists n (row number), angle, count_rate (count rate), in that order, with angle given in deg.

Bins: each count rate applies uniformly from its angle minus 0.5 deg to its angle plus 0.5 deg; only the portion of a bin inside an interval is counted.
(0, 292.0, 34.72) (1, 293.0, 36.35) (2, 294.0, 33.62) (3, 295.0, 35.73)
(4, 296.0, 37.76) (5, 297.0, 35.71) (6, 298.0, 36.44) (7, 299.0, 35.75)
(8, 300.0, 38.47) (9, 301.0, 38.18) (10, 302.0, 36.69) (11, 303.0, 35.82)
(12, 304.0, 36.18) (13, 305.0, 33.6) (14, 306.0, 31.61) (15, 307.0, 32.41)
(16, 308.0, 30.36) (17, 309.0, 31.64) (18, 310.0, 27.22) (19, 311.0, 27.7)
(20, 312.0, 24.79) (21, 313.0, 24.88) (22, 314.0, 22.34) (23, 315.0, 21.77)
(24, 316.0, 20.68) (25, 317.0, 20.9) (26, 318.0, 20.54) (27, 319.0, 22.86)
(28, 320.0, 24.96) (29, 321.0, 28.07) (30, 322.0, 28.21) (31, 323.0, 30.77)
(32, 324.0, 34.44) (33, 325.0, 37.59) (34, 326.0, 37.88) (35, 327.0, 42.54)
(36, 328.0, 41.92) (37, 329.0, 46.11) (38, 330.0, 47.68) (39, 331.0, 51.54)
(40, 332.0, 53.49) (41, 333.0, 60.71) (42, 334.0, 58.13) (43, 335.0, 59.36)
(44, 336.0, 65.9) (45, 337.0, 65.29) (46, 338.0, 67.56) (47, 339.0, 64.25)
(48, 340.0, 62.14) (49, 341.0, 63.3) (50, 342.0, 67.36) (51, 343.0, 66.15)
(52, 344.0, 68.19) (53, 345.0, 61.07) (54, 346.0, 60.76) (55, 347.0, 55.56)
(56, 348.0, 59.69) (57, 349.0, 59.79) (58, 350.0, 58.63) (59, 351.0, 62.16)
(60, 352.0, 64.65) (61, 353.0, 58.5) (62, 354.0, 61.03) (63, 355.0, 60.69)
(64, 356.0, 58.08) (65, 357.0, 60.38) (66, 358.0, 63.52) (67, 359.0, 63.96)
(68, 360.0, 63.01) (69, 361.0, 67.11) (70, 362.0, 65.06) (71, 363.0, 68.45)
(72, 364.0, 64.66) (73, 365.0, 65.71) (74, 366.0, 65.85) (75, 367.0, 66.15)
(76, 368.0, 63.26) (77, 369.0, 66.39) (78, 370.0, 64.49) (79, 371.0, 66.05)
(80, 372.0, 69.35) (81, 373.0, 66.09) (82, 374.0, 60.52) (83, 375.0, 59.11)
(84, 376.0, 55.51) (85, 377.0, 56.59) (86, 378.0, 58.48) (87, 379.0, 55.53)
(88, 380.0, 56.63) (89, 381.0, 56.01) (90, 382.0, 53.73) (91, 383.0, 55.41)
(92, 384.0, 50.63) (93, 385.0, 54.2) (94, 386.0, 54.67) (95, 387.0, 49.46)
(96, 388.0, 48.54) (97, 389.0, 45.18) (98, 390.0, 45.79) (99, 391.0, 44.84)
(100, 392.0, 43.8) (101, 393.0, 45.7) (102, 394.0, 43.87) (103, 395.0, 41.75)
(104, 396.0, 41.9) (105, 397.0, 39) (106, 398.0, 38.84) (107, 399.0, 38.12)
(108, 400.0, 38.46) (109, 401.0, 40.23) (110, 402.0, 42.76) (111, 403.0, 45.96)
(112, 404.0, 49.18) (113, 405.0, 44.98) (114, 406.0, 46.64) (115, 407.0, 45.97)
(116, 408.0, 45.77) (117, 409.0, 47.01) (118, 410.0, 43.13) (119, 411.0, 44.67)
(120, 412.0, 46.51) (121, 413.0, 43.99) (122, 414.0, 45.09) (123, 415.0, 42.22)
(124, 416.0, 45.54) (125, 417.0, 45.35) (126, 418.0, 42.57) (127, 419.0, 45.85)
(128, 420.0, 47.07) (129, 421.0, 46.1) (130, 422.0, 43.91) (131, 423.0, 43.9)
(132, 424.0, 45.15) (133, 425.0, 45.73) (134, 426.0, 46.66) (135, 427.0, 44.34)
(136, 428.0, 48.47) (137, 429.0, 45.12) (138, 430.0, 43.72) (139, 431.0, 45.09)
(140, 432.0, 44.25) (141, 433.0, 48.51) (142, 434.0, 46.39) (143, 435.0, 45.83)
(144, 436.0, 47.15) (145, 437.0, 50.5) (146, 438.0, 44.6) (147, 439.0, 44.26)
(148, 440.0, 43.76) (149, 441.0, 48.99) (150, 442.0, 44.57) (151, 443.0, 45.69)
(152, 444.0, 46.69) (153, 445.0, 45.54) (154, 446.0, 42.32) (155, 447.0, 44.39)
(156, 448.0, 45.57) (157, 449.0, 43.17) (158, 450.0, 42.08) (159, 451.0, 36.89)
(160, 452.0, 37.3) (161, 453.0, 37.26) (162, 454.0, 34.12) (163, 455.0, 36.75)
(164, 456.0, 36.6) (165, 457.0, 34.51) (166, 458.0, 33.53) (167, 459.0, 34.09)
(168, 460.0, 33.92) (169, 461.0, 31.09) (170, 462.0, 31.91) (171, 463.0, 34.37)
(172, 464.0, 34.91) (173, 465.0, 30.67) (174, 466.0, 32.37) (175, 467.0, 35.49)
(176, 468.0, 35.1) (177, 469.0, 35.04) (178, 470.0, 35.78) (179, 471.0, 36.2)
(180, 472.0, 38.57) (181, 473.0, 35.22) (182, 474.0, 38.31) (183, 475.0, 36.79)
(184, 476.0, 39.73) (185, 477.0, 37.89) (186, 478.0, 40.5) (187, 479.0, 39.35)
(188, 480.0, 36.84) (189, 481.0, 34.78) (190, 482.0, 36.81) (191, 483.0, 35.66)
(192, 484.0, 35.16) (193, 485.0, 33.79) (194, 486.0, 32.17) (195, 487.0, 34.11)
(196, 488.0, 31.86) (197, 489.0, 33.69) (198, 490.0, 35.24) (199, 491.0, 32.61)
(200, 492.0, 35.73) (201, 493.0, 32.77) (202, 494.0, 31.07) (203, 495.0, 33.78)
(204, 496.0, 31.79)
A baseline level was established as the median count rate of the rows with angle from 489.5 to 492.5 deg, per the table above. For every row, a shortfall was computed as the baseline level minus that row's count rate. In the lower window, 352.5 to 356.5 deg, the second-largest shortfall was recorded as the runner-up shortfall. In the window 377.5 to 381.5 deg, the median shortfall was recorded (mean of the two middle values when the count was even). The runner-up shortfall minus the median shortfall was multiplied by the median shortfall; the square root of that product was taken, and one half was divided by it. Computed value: 0.074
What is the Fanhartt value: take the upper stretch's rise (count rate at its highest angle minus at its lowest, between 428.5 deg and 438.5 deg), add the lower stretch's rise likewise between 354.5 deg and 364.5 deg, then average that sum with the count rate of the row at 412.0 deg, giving 25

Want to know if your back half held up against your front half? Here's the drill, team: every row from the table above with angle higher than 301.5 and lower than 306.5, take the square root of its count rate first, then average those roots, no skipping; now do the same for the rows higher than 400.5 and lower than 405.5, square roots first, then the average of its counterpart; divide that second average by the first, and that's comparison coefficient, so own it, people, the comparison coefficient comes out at 1.1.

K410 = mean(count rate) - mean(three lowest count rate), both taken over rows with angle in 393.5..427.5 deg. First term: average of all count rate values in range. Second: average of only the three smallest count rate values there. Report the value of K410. 6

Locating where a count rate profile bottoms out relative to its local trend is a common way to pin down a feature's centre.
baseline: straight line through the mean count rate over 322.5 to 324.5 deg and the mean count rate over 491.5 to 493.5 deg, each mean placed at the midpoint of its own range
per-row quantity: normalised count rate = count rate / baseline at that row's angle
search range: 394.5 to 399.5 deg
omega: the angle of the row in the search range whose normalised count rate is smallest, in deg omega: 399.0 deg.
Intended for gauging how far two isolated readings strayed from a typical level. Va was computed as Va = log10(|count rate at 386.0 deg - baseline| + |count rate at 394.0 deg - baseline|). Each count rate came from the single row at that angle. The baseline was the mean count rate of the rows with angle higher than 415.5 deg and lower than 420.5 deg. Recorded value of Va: 1.03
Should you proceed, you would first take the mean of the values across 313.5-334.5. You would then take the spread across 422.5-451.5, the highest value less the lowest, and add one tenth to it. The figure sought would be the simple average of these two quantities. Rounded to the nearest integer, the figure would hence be 25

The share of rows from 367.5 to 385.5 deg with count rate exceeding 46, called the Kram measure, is 1.0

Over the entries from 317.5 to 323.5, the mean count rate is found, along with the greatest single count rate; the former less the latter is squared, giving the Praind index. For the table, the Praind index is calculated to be 24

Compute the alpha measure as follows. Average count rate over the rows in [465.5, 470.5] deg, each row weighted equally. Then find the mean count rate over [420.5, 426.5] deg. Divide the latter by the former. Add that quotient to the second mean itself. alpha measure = 47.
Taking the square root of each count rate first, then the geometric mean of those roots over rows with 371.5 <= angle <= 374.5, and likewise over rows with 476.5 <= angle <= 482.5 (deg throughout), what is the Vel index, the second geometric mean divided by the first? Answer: 0.76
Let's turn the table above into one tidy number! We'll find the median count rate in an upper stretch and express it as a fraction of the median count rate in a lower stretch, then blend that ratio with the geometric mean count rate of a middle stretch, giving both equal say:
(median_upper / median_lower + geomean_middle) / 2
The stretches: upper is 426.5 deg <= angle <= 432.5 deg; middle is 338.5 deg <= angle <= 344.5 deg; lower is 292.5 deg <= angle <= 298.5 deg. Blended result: 33.2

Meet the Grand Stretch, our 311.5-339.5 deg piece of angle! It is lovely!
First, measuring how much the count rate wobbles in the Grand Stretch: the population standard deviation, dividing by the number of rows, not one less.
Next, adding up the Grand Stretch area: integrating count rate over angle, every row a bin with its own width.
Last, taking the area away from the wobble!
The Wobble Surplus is -1109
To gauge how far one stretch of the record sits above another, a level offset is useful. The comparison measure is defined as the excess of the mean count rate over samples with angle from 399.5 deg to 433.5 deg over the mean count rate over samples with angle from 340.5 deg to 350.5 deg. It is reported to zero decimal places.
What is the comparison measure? -17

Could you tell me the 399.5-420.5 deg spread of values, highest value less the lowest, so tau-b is 11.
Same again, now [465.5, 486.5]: 8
